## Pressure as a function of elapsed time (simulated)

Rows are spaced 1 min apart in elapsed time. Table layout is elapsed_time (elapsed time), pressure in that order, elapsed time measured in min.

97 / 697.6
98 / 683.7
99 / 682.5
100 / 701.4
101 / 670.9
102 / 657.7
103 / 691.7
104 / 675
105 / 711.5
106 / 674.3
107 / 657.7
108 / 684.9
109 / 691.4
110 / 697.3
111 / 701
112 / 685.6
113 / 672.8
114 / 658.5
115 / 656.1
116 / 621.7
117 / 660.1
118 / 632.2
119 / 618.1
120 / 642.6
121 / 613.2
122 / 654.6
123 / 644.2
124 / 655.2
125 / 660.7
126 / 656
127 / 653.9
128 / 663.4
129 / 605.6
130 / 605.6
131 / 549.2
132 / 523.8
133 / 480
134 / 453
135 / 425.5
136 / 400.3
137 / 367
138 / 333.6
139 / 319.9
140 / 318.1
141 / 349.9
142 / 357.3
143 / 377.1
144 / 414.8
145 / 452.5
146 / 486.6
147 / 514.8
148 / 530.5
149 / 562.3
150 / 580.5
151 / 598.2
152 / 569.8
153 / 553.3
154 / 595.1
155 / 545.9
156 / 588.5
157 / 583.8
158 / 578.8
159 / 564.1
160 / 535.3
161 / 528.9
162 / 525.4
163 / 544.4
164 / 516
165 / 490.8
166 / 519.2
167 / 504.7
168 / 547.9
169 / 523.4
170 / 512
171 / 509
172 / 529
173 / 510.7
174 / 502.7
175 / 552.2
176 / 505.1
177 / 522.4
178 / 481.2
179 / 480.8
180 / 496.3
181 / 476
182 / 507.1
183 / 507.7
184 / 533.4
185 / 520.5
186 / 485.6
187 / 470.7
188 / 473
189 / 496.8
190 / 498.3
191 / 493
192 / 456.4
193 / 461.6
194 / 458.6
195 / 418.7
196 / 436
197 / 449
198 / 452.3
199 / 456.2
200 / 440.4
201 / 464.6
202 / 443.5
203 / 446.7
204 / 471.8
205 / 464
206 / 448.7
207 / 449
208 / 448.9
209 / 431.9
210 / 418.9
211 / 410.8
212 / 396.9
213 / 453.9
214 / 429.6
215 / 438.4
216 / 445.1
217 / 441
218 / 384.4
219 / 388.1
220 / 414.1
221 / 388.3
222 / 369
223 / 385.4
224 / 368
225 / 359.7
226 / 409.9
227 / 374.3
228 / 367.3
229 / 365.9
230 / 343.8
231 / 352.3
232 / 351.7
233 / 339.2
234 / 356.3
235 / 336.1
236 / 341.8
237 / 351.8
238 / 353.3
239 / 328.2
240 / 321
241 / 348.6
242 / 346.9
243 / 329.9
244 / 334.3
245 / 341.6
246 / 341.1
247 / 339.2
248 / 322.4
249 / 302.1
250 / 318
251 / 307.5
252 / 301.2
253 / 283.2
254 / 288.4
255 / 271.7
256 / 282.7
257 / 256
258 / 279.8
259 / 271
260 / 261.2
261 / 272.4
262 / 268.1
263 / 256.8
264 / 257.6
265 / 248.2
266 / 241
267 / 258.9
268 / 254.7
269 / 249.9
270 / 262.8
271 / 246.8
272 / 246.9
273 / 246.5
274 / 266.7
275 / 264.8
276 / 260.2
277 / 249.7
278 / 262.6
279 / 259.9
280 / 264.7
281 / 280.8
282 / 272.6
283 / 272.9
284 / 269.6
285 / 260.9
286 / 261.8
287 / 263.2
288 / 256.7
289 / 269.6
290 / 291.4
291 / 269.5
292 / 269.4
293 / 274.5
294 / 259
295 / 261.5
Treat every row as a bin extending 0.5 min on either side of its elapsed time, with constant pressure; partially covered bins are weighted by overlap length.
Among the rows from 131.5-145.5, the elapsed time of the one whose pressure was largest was 132 min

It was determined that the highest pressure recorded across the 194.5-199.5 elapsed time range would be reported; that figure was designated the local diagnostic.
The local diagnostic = 456.2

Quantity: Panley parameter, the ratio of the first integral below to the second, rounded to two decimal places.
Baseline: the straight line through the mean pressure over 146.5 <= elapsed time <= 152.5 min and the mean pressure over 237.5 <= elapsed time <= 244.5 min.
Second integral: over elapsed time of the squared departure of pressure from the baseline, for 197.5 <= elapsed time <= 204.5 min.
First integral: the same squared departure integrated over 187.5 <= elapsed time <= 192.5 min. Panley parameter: 0.99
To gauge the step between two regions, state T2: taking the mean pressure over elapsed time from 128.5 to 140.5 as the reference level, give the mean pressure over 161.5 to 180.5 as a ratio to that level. 1.15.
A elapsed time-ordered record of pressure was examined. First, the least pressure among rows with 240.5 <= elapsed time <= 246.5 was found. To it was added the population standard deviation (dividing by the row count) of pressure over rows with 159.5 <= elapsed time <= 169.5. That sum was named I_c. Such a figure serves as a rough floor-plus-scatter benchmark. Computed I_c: 346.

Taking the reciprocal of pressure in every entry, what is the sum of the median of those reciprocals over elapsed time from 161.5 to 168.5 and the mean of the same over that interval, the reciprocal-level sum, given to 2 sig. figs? 0.0038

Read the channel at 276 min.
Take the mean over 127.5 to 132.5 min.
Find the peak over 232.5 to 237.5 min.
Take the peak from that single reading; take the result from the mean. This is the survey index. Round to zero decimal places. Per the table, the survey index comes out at 686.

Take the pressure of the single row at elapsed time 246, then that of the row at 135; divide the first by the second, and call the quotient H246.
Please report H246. 0.80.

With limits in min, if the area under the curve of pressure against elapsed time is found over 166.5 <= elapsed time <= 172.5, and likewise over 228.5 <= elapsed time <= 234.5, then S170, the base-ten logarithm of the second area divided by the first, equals -0.17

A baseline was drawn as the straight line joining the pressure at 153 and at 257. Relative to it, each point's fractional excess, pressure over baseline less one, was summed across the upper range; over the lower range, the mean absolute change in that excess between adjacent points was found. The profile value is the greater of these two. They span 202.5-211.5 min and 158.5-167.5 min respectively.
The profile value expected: 1.00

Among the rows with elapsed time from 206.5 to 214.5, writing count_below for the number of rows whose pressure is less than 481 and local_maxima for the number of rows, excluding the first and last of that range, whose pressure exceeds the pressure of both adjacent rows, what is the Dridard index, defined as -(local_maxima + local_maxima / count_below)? -1.1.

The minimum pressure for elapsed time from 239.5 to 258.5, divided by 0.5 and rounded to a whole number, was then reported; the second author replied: 512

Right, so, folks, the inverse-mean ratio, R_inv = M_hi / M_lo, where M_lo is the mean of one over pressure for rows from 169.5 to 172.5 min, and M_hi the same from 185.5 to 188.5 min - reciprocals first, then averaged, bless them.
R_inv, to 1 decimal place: 1.1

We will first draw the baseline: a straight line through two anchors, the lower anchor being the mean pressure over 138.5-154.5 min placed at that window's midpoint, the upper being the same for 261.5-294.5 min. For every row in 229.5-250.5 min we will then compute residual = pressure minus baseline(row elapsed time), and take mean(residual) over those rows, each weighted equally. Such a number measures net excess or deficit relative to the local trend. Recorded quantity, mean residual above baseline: 15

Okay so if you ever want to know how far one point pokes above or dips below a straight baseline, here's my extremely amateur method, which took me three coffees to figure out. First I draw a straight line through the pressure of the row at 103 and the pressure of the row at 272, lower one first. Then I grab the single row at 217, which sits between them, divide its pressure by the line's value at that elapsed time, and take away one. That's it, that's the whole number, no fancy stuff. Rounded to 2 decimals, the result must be 0.13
